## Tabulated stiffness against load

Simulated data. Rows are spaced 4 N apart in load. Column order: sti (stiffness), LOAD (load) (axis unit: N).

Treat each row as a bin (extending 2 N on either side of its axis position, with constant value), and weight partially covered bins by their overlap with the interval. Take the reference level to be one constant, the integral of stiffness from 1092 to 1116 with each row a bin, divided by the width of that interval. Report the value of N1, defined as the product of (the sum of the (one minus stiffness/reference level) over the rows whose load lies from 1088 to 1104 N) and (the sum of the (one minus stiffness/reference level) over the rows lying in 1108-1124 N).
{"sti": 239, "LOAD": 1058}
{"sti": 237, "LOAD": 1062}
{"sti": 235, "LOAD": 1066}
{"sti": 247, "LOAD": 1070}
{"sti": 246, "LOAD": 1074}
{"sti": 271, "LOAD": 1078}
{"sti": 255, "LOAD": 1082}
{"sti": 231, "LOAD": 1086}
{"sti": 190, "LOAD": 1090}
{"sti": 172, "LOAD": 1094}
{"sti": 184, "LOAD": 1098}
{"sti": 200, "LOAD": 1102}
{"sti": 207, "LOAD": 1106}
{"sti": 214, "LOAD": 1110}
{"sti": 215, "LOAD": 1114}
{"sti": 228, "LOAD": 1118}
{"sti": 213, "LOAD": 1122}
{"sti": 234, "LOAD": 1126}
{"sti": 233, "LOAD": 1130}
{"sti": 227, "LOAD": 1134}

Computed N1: -0.1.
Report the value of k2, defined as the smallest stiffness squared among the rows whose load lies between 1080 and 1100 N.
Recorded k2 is 29584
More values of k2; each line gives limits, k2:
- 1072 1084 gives 60516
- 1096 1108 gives 33856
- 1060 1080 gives 55225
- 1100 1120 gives 40000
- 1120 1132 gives 45369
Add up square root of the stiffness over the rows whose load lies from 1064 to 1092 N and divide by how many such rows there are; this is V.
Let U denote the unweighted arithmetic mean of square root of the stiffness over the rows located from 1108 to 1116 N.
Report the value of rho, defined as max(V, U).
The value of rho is 15.45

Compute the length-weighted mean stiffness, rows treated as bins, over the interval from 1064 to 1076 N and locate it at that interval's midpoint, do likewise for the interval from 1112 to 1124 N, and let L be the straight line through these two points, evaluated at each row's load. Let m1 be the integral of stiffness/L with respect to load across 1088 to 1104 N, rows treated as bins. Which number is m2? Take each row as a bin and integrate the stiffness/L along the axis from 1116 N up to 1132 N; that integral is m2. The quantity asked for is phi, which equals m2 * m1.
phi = 219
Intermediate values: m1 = 13.0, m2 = 16.8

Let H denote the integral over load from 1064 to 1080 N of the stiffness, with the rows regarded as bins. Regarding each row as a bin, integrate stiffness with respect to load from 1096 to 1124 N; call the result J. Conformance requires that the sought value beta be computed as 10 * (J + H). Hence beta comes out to 98400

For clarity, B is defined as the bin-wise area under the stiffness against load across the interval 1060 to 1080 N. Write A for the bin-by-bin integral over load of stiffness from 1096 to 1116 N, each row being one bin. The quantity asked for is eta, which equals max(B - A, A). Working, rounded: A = 4080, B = 4944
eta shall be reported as 4080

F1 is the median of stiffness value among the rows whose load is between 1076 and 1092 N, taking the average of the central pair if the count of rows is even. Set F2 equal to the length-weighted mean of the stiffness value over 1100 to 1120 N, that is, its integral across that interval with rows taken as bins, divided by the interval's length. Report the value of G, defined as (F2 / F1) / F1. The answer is 0.0036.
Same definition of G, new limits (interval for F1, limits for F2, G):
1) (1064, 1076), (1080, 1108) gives 0.0034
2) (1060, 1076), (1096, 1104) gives 0.0033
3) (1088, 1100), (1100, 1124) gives 0.0063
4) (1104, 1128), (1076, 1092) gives 0.0051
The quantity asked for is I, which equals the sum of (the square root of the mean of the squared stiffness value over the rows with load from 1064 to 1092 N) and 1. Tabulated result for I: 241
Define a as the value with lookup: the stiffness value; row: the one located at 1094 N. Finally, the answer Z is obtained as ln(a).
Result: 5.15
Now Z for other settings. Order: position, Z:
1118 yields 5.43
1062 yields 5.47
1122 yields 5.36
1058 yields 5.48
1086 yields 5.44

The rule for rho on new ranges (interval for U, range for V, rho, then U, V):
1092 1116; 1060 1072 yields 15.48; 14.08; 15.5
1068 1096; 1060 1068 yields 15.36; 15.13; 15.4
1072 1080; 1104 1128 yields 16.07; 16.07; 14.8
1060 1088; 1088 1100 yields 15.68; 15.68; 13.5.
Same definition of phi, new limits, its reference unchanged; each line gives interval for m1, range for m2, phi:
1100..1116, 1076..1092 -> 240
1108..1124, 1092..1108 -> 213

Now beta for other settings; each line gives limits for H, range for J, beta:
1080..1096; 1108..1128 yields 78080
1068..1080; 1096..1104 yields 45920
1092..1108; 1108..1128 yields 74680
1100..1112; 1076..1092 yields 62720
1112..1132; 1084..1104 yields 84000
